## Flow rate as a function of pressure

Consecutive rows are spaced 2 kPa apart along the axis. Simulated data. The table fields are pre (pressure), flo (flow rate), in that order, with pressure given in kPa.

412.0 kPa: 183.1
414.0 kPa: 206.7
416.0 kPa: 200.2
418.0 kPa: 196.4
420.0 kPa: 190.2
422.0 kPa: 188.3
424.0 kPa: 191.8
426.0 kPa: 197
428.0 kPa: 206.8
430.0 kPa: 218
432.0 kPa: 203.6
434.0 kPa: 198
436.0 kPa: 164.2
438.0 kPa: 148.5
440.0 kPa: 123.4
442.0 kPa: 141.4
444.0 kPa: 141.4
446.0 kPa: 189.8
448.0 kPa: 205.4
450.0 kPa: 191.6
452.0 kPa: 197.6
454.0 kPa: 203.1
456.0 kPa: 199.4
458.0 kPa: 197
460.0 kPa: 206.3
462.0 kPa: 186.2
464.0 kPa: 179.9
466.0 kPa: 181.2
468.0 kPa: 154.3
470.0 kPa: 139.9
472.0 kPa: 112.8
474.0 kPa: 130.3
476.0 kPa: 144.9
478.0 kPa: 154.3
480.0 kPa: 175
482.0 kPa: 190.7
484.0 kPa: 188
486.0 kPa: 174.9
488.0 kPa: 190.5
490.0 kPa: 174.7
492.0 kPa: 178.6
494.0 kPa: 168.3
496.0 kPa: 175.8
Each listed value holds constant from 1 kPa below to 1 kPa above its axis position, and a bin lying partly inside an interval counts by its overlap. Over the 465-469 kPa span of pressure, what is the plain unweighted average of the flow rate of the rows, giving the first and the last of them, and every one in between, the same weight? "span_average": 168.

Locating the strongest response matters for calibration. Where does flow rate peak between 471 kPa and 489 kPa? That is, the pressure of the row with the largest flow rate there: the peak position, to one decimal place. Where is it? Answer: 482.0 kPa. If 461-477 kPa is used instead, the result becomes 462.0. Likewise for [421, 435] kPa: 430.0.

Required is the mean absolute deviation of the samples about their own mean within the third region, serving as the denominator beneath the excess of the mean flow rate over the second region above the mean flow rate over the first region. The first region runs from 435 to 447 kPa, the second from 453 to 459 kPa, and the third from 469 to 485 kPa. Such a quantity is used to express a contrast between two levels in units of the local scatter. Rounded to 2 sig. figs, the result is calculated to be 2.1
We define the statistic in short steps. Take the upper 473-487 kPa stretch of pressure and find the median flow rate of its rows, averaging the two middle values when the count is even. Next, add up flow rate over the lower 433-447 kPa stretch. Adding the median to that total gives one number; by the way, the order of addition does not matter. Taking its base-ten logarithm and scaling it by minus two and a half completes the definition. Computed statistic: -7.77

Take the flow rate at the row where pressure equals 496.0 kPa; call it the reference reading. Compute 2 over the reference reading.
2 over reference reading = 0.0114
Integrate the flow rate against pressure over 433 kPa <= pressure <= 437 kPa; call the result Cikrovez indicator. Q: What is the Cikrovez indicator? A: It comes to 724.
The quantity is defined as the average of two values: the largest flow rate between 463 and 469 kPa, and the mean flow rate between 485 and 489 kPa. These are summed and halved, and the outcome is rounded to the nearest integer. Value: 182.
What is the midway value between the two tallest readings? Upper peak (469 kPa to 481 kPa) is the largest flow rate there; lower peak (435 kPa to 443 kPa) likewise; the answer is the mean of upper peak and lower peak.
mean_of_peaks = 170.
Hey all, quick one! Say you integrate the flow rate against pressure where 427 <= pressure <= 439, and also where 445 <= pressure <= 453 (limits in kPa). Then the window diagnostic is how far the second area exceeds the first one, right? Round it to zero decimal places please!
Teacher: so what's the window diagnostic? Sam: -709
